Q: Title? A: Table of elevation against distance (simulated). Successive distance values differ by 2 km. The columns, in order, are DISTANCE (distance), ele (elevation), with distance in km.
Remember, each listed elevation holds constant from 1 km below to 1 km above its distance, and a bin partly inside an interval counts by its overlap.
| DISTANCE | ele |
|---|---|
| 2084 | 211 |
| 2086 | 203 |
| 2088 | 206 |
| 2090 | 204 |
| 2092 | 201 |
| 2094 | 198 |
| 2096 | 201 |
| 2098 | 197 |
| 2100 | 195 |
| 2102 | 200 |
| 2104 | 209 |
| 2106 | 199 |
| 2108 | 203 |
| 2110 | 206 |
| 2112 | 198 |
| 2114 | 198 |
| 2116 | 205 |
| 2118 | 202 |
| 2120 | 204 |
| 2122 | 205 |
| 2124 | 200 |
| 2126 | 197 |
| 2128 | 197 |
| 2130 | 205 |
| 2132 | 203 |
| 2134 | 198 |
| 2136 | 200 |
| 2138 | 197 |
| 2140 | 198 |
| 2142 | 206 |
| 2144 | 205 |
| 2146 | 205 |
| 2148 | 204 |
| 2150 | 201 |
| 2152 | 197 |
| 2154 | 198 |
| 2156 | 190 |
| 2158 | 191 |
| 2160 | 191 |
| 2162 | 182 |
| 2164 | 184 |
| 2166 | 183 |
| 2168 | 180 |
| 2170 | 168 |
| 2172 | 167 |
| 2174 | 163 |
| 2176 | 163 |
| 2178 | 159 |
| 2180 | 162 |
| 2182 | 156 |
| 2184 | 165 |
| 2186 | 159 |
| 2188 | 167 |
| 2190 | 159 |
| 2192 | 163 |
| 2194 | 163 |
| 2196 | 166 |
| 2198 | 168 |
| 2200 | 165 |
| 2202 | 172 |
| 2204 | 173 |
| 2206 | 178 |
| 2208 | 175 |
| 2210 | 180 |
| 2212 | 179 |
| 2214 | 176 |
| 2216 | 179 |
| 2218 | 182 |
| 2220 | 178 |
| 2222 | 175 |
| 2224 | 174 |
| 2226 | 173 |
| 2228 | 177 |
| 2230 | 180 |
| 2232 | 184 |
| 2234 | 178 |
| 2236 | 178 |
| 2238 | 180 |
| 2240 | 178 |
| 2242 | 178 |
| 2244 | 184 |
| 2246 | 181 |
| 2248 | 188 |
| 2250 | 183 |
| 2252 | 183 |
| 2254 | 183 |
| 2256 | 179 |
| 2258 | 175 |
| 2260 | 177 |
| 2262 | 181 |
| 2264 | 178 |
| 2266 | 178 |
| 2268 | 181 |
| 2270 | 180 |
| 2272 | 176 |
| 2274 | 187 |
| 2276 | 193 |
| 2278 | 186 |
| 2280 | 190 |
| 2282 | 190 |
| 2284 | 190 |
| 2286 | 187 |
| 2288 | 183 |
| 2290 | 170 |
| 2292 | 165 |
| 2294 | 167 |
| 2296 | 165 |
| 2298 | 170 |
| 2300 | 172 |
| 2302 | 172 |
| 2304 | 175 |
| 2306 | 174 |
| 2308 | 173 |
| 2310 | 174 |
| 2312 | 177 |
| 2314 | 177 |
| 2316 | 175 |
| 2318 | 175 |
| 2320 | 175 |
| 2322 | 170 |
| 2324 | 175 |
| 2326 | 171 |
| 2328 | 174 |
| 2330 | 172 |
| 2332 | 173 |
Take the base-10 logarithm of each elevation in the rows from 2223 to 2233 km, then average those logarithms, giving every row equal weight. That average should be 2.249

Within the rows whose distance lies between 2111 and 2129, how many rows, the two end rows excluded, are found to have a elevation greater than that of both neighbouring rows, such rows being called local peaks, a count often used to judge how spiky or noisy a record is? 2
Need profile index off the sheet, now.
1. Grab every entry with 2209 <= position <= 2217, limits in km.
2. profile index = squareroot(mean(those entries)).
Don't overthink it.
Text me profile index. 13.4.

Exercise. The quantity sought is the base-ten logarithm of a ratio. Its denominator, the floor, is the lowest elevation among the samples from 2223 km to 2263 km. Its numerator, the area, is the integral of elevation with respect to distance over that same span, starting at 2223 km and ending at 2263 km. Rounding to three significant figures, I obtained 1.62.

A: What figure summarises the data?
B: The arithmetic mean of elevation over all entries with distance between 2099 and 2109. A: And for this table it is 201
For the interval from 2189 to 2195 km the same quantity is 162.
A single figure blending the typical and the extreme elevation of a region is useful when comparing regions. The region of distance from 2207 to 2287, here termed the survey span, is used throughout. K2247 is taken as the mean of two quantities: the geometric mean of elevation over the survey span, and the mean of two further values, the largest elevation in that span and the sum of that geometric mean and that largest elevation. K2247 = 232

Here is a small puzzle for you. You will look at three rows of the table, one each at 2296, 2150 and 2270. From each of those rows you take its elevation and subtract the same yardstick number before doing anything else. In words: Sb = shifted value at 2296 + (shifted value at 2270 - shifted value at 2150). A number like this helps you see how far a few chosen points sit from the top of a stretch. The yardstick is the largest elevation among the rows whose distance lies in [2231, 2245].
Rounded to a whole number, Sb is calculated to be -40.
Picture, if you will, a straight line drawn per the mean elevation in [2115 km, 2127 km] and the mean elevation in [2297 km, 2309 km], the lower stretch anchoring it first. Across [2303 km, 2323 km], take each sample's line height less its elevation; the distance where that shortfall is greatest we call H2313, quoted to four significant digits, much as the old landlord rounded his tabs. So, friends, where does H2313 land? 2322 km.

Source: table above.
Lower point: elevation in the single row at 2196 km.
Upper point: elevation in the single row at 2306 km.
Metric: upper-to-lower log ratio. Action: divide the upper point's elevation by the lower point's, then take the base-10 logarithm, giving 0.02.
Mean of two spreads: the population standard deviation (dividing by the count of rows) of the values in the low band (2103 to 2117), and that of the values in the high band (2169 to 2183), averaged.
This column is 4.0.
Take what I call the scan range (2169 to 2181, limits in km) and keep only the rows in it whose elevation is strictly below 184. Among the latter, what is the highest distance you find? 2180 km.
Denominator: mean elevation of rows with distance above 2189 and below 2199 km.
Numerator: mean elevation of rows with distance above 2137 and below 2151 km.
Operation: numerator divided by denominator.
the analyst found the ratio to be 1.23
